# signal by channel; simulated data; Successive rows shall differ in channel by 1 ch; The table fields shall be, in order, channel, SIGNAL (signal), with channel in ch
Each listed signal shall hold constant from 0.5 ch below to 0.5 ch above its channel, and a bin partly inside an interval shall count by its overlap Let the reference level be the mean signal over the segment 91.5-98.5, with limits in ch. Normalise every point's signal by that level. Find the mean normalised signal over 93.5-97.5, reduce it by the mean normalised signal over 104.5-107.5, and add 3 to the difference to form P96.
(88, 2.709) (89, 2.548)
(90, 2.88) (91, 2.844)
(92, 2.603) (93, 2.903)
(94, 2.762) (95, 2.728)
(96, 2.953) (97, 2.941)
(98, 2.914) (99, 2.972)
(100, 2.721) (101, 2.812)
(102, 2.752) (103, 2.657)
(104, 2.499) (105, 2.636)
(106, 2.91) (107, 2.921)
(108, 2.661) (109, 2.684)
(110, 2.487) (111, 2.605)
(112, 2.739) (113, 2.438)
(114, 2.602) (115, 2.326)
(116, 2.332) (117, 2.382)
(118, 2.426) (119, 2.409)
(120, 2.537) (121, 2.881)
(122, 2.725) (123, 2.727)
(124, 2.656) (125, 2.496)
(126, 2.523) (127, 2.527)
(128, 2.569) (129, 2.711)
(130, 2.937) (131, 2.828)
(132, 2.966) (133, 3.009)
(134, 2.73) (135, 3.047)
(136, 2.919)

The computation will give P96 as 3.01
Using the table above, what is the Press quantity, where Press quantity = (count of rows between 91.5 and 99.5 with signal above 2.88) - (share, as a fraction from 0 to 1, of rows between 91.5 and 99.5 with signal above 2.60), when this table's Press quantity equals 4.0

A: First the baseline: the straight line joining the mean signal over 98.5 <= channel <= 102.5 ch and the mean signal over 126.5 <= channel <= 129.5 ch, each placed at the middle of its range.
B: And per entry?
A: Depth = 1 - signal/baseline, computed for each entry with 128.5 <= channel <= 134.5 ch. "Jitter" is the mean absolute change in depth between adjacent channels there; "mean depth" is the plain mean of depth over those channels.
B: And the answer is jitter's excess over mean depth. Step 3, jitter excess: 0.174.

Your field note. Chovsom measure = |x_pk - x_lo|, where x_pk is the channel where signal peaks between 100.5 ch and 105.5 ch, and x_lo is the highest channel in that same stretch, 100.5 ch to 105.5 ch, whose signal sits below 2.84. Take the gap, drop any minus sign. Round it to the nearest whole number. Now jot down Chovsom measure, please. 4 ch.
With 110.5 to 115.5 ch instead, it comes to 3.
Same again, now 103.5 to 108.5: 1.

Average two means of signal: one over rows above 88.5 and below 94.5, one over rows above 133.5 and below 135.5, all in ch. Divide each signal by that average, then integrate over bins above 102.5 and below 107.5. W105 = 4.83 ch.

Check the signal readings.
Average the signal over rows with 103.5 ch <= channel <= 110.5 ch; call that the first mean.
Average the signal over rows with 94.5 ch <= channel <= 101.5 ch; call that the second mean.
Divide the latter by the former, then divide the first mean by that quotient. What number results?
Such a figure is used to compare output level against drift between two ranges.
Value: 2.5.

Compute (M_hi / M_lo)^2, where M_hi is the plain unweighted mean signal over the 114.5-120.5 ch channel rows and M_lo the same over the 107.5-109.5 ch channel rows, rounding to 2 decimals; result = 0.81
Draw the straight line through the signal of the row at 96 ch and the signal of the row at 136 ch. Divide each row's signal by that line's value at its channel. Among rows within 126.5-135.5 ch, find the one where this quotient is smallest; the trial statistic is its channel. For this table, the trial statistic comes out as 127 ch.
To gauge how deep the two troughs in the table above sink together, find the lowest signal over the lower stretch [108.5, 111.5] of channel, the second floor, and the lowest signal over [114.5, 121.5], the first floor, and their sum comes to 4.81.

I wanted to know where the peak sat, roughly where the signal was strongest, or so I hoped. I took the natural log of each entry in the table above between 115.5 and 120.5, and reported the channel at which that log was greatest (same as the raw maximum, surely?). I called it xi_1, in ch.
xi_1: 120 ch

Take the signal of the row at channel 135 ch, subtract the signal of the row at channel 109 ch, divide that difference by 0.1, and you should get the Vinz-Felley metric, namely 3.6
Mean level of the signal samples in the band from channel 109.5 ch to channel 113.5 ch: 2.57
